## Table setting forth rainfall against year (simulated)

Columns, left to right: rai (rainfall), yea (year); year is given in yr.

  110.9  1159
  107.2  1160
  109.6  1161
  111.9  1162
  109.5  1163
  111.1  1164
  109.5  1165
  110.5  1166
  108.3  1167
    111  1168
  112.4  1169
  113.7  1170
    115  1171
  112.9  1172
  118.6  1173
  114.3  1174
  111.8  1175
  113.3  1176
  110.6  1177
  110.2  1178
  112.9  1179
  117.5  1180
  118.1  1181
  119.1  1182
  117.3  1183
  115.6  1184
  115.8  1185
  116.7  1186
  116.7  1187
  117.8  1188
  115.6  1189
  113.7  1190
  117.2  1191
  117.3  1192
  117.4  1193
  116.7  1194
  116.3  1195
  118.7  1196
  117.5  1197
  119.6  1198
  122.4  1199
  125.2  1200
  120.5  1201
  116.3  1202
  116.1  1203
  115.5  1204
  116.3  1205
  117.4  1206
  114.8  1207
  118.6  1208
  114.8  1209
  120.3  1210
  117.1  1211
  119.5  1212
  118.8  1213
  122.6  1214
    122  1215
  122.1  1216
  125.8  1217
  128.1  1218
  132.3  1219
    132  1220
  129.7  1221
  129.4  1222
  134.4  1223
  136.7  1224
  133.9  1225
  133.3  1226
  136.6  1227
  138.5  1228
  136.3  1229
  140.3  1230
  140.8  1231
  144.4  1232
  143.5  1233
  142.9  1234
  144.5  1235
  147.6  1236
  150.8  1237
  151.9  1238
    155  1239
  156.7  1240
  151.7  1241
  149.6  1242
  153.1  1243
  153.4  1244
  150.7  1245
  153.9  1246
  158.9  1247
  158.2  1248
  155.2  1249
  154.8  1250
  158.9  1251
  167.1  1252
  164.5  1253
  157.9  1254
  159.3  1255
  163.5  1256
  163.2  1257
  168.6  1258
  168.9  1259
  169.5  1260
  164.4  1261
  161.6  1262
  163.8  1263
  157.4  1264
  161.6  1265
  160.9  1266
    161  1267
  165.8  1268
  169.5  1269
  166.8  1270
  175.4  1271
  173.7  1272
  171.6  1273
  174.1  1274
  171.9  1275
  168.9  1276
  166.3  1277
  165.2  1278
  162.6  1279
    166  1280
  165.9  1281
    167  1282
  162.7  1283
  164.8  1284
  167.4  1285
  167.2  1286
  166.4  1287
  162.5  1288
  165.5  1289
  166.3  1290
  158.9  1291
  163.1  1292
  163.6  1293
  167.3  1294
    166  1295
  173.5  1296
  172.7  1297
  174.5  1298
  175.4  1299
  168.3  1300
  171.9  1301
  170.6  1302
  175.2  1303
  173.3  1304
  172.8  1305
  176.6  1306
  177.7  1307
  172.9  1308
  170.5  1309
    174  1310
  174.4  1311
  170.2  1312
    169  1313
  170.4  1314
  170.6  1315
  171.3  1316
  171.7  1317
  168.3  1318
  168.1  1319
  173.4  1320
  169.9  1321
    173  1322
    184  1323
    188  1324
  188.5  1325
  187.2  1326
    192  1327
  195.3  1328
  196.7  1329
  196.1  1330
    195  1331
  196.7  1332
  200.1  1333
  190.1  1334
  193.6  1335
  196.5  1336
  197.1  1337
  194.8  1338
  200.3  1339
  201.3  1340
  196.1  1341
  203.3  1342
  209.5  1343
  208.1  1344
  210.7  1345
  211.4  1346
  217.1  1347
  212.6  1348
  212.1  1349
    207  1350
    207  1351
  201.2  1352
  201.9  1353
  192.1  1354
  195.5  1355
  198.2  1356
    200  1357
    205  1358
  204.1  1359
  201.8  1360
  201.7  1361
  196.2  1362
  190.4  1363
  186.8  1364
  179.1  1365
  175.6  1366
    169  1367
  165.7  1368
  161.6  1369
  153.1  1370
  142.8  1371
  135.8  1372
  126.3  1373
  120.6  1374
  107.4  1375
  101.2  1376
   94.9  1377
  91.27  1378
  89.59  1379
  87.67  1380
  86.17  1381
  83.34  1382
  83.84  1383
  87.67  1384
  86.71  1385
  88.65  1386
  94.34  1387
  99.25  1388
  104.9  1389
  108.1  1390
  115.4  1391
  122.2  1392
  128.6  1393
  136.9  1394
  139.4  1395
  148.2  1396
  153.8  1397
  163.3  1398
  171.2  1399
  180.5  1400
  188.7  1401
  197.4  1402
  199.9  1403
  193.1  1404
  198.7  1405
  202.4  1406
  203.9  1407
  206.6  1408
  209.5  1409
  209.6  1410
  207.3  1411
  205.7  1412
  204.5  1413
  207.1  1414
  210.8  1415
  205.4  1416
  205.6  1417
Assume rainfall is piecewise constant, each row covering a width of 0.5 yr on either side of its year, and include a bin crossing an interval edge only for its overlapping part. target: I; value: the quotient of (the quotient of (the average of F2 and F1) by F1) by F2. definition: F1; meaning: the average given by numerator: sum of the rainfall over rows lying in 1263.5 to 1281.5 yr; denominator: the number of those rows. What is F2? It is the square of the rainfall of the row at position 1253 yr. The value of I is 0.0030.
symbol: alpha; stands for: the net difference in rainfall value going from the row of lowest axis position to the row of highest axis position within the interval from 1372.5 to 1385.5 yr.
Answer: -40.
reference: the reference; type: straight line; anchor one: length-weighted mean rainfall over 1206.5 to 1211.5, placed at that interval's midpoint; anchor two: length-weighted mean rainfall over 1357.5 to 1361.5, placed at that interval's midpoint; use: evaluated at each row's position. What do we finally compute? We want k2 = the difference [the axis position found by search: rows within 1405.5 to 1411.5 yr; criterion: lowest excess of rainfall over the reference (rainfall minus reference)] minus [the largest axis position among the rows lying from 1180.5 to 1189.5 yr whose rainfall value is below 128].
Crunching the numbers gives 217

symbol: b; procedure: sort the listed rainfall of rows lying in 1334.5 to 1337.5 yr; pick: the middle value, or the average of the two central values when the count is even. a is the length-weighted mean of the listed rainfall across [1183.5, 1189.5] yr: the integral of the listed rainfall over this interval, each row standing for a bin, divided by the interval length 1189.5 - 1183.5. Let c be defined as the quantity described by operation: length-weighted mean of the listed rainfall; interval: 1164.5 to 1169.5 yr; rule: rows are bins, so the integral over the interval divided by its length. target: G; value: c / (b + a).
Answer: 0.353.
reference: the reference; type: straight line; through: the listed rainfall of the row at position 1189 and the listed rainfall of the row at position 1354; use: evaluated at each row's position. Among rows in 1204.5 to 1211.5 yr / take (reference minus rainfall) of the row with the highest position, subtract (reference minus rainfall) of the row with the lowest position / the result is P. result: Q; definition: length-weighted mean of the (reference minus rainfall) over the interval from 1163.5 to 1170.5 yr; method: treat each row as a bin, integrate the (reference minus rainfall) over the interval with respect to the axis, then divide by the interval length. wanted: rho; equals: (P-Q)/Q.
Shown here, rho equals -1.4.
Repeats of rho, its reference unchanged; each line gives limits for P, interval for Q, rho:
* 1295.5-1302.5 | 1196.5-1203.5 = 4.4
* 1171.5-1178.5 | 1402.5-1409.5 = -0.6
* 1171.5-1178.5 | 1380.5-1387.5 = -1.0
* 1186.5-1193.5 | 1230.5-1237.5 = -1.2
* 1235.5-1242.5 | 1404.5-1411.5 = -0.9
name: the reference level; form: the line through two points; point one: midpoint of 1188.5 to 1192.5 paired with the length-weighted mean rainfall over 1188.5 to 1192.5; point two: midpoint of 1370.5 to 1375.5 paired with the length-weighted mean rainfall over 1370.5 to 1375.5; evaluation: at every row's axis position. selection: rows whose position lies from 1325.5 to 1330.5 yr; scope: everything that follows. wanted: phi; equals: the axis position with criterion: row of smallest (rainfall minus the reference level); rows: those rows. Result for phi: 1326 yr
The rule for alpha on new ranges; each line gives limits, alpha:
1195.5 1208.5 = 0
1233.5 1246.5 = 11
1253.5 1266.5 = 3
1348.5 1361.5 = -10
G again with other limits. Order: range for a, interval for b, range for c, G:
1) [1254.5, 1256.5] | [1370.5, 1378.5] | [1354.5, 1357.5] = 0.719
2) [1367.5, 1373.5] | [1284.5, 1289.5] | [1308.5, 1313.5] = 0.547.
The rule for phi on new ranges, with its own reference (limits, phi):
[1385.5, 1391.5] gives 1386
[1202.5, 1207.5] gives 1207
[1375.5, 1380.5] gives 1380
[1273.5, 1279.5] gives 1279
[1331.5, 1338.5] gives 1334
